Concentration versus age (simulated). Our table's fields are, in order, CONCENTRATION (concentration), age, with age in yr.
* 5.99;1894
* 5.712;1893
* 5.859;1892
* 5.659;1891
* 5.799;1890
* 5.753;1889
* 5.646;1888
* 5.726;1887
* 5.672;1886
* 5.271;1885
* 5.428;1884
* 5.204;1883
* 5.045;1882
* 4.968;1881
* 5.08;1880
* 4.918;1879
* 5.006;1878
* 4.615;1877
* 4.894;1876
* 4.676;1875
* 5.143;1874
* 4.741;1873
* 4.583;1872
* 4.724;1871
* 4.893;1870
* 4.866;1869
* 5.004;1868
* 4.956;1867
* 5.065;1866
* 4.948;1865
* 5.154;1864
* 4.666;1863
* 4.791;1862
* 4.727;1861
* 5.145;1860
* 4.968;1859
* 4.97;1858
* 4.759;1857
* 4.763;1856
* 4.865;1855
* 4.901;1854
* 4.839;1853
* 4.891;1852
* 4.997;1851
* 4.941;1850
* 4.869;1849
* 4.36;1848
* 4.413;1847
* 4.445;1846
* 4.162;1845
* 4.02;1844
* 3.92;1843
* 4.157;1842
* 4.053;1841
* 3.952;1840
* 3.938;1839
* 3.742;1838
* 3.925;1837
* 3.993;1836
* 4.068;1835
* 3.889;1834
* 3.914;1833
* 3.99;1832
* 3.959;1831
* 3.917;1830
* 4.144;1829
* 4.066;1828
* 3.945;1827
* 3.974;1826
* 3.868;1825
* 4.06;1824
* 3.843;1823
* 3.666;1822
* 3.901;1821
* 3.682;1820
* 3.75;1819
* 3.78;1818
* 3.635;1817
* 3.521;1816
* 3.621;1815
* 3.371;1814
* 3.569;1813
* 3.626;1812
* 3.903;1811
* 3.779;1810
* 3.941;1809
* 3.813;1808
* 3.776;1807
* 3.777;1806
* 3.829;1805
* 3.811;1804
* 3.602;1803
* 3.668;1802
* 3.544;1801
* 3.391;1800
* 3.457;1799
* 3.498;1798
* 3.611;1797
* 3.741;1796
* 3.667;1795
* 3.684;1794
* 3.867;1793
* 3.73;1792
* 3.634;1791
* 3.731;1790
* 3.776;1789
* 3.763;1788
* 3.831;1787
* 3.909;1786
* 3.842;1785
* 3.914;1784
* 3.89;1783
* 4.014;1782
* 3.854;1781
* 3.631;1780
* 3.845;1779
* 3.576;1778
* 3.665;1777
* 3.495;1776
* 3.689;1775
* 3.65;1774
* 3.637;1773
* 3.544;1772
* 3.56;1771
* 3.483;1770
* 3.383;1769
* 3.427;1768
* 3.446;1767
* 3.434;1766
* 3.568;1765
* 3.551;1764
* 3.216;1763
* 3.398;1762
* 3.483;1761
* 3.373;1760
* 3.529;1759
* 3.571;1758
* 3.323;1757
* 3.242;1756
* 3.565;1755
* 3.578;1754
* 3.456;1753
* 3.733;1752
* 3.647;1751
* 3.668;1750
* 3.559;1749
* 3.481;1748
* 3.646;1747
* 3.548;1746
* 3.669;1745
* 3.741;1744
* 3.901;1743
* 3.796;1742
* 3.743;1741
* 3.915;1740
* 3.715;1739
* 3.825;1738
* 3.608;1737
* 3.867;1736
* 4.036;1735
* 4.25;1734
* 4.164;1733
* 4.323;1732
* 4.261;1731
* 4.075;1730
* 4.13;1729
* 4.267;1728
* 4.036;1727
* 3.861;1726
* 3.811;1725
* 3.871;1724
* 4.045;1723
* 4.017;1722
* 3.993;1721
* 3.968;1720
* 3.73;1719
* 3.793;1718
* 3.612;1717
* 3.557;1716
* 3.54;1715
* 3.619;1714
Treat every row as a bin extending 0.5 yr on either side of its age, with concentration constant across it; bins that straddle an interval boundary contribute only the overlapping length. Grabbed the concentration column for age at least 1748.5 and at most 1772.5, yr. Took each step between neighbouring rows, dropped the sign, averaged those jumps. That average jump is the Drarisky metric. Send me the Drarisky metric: 0.11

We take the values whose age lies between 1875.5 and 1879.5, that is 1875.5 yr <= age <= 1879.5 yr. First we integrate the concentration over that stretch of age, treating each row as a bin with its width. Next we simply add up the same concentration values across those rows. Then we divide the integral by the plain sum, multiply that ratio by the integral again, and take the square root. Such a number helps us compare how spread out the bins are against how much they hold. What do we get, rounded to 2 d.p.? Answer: 4.41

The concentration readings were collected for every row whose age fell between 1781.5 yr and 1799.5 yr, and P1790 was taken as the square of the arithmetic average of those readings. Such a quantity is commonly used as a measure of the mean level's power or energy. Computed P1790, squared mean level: 14.1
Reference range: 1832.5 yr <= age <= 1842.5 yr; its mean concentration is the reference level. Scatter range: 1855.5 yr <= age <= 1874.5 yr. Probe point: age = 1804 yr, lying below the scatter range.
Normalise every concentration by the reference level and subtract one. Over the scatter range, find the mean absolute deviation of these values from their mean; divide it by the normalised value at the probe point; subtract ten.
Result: -10.9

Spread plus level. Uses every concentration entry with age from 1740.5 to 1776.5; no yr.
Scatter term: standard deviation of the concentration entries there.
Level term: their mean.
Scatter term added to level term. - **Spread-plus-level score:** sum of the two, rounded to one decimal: 3.7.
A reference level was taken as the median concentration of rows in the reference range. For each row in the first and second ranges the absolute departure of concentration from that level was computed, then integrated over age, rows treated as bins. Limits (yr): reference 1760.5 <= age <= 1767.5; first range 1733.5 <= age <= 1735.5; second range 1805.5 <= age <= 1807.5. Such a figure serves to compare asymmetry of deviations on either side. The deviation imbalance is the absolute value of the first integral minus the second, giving 0.73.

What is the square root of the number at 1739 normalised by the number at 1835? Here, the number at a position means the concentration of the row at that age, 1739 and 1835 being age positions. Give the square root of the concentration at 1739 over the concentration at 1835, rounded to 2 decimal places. 0.96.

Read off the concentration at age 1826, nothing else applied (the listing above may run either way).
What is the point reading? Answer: 3.974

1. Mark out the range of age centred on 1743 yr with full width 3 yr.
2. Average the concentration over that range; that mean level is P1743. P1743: 3.81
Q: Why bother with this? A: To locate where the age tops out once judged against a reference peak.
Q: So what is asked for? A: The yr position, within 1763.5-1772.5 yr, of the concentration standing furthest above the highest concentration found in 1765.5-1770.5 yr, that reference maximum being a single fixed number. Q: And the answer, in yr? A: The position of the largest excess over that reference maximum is 1765 yr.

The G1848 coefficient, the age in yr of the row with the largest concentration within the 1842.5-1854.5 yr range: 1851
